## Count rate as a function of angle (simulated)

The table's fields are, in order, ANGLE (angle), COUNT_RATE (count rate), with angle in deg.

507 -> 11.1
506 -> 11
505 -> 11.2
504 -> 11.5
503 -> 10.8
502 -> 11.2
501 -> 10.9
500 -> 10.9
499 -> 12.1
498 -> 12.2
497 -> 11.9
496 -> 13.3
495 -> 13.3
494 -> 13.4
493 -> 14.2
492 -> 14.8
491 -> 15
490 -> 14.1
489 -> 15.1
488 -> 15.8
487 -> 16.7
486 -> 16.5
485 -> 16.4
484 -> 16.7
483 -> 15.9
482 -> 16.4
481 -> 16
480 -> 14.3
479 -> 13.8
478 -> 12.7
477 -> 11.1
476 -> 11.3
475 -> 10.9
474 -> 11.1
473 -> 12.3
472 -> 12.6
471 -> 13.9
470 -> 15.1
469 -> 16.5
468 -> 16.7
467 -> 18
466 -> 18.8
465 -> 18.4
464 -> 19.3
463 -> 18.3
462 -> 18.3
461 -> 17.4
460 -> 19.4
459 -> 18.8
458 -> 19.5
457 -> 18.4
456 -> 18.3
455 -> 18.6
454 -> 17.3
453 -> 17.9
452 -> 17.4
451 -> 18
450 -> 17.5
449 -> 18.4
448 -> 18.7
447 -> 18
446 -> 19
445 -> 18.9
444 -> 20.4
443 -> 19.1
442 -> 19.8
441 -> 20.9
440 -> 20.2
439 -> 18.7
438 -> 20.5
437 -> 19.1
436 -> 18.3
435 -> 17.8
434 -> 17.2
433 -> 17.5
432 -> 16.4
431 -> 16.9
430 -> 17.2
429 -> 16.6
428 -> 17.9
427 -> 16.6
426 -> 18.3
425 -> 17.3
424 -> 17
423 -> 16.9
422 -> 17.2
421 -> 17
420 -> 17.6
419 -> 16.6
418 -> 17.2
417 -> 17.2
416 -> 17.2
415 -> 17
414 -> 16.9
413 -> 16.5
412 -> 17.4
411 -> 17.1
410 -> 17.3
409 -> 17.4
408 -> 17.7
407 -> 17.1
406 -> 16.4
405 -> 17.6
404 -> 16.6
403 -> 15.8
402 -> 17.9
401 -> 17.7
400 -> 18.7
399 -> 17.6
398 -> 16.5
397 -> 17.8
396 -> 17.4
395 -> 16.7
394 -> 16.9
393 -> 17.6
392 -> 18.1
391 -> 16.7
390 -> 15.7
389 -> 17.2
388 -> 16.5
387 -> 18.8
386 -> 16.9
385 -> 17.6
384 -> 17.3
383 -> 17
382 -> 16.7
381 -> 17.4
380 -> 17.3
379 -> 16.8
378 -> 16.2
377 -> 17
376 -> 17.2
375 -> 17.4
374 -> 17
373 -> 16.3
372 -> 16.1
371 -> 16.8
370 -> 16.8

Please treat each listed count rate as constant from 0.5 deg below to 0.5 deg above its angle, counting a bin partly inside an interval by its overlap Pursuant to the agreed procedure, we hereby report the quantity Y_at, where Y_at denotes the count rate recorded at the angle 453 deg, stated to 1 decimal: 17.9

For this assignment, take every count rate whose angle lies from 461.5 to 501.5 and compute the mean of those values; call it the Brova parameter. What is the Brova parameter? 14.6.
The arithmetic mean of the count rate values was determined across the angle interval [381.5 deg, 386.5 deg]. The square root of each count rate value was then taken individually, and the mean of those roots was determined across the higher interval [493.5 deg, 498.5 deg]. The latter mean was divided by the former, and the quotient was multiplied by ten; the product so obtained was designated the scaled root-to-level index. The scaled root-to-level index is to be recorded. 2.09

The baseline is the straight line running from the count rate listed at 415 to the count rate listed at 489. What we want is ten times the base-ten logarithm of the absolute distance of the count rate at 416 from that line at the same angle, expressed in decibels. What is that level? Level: -6.5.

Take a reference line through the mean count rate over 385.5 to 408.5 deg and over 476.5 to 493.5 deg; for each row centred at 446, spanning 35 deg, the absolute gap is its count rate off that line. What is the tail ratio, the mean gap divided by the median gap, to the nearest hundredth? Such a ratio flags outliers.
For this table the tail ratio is 0.95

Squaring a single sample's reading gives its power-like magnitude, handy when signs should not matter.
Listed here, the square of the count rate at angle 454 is 299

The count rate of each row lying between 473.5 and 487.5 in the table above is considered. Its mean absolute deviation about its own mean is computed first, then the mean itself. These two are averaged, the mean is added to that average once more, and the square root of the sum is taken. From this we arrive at 4.74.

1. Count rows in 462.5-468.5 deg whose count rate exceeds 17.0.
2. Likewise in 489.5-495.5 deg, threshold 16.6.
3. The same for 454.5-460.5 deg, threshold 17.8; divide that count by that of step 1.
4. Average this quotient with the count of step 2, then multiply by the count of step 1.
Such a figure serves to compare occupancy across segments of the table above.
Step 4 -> 3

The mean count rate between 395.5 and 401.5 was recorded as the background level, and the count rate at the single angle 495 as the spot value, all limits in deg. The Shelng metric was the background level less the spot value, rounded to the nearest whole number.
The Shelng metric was 4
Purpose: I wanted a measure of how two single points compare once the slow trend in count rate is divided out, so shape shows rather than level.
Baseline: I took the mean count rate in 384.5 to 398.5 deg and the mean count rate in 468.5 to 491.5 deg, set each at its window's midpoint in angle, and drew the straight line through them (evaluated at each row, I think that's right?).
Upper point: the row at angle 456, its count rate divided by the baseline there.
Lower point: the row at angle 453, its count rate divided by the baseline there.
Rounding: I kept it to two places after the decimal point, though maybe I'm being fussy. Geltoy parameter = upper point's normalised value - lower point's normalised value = 0.03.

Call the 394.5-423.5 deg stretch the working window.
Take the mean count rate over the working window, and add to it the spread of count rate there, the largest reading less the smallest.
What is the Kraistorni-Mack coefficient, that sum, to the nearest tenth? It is 20.1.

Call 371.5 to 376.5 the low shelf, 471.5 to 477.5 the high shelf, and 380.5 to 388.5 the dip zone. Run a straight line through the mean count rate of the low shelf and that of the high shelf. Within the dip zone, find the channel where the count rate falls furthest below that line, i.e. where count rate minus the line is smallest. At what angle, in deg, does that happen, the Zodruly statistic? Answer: 382 deg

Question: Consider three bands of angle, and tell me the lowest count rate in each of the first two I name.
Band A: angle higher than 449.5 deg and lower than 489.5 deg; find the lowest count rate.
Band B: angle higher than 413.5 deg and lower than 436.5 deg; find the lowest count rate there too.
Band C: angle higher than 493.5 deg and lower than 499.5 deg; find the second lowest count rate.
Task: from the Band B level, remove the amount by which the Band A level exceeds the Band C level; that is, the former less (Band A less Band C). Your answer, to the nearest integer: 18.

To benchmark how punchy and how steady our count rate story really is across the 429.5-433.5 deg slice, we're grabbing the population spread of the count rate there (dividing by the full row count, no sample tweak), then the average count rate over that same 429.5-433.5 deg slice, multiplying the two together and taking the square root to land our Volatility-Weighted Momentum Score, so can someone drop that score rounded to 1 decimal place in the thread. 2.6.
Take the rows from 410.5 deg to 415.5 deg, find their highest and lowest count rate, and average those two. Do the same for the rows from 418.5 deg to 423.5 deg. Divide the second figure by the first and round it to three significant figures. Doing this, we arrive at 1.01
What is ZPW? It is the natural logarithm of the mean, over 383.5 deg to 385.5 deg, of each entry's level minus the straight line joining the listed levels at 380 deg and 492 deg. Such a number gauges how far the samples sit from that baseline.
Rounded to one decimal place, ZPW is -1.4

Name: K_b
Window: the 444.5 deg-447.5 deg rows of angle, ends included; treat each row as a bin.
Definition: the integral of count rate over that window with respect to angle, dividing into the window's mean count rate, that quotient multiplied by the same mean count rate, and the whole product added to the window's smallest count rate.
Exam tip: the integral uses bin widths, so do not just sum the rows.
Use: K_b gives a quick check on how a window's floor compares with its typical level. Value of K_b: 24.2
